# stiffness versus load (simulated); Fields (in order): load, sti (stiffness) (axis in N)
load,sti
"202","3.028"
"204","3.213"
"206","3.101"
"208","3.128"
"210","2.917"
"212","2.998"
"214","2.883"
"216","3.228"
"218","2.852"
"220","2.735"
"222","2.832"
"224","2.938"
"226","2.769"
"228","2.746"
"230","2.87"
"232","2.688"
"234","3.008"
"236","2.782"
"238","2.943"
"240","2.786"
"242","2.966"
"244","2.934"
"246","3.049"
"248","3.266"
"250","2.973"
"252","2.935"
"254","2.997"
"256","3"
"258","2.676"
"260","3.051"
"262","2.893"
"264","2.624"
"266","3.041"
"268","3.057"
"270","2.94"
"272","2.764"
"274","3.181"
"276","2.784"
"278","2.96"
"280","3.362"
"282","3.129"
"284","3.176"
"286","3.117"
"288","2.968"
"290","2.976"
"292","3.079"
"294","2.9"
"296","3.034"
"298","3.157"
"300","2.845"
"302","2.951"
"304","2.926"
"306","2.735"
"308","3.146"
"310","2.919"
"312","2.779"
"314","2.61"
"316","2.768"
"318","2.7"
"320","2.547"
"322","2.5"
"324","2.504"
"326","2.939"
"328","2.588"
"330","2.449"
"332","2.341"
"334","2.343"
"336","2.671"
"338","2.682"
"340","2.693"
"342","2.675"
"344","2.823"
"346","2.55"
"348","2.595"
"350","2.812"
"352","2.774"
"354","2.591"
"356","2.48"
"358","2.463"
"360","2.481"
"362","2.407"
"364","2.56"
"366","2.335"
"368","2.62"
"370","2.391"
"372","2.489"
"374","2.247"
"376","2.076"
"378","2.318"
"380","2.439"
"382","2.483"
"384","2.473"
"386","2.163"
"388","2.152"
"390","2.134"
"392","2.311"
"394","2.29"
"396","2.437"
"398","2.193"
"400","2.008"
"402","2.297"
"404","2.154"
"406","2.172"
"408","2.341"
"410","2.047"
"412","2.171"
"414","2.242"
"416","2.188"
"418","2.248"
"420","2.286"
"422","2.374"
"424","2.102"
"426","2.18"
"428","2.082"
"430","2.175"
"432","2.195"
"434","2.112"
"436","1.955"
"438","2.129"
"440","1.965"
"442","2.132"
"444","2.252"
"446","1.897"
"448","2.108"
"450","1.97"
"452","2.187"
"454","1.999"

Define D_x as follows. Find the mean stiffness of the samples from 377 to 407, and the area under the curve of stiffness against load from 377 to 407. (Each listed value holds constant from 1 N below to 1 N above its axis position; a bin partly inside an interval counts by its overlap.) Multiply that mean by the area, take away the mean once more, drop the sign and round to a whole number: 152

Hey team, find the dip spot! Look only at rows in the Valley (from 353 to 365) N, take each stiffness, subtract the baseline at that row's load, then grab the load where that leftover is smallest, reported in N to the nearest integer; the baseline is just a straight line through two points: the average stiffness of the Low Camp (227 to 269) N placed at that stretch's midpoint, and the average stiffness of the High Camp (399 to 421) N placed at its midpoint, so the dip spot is 362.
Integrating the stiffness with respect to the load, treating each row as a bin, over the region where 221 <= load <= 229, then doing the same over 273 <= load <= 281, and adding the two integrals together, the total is 47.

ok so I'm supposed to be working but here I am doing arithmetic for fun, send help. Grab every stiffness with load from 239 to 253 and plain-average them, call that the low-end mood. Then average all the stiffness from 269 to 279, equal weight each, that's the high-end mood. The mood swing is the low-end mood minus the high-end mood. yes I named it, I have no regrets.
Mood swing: 0.1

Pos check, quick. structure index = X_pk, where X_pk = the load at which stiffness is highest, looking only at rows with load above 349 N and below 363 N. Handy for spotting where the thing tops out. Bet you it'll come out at 350 N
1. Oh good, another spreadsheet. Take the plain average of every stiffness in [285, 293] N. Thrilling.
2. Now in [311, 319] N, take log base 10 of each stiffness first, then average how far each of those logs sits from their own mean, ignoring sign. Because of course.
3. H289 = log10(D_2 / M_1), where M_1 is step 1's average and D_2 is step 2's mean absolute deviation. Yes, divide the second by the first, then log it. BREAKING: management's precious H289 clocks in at -2.50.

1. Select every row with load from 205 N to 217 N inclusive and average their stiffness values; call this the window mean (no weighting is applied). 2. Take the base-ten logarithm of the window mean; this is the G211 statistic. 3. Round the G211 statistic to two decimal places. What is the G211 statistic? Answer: 0.48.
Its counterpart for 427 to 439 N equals 0.32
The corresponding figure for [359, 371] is 0.39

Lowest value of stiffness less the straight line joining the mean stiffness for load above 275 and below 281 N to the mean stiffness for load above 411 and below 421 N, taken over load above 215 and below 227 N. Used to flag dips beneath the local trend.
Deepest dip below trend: -0.64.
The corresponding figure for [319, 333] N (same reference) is -0.38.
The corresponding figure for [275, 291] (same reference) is -0.26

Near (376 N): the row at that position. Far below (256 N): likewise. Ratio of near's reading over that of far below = 0.69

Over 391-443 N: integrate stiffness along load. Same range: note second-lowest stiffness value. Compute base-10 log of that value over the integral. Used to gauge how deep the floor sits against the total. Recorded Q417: -1.76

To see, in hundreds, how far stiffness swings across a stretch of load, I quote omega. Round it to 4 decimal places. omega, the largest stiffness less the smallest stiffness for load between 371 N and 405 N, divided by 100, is 0.0048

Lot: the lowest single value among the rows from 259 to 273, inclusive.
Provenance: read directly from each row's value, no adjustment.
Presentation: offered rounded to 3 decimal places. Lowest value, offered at 2.624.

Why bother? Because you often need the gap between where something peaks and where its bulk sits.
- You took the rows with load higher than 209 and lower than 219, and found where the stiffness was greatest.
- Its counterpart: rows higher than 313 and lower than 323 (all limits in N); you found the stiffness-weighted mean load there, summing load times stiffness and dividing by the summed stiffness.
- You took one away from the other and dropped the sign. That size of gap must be 101.9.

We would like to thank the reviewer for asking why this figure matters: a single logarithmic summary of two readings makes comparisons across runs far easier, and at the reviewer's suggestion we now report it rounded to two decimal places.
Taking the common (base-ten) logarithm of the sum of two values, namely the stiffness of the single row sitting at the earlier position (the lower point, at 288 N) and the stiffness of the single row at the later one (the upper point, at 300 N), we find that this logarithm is 0.76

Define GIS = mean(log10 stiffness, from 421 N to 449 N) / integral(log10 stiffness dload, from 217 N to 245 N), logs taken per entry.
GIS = 0.026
